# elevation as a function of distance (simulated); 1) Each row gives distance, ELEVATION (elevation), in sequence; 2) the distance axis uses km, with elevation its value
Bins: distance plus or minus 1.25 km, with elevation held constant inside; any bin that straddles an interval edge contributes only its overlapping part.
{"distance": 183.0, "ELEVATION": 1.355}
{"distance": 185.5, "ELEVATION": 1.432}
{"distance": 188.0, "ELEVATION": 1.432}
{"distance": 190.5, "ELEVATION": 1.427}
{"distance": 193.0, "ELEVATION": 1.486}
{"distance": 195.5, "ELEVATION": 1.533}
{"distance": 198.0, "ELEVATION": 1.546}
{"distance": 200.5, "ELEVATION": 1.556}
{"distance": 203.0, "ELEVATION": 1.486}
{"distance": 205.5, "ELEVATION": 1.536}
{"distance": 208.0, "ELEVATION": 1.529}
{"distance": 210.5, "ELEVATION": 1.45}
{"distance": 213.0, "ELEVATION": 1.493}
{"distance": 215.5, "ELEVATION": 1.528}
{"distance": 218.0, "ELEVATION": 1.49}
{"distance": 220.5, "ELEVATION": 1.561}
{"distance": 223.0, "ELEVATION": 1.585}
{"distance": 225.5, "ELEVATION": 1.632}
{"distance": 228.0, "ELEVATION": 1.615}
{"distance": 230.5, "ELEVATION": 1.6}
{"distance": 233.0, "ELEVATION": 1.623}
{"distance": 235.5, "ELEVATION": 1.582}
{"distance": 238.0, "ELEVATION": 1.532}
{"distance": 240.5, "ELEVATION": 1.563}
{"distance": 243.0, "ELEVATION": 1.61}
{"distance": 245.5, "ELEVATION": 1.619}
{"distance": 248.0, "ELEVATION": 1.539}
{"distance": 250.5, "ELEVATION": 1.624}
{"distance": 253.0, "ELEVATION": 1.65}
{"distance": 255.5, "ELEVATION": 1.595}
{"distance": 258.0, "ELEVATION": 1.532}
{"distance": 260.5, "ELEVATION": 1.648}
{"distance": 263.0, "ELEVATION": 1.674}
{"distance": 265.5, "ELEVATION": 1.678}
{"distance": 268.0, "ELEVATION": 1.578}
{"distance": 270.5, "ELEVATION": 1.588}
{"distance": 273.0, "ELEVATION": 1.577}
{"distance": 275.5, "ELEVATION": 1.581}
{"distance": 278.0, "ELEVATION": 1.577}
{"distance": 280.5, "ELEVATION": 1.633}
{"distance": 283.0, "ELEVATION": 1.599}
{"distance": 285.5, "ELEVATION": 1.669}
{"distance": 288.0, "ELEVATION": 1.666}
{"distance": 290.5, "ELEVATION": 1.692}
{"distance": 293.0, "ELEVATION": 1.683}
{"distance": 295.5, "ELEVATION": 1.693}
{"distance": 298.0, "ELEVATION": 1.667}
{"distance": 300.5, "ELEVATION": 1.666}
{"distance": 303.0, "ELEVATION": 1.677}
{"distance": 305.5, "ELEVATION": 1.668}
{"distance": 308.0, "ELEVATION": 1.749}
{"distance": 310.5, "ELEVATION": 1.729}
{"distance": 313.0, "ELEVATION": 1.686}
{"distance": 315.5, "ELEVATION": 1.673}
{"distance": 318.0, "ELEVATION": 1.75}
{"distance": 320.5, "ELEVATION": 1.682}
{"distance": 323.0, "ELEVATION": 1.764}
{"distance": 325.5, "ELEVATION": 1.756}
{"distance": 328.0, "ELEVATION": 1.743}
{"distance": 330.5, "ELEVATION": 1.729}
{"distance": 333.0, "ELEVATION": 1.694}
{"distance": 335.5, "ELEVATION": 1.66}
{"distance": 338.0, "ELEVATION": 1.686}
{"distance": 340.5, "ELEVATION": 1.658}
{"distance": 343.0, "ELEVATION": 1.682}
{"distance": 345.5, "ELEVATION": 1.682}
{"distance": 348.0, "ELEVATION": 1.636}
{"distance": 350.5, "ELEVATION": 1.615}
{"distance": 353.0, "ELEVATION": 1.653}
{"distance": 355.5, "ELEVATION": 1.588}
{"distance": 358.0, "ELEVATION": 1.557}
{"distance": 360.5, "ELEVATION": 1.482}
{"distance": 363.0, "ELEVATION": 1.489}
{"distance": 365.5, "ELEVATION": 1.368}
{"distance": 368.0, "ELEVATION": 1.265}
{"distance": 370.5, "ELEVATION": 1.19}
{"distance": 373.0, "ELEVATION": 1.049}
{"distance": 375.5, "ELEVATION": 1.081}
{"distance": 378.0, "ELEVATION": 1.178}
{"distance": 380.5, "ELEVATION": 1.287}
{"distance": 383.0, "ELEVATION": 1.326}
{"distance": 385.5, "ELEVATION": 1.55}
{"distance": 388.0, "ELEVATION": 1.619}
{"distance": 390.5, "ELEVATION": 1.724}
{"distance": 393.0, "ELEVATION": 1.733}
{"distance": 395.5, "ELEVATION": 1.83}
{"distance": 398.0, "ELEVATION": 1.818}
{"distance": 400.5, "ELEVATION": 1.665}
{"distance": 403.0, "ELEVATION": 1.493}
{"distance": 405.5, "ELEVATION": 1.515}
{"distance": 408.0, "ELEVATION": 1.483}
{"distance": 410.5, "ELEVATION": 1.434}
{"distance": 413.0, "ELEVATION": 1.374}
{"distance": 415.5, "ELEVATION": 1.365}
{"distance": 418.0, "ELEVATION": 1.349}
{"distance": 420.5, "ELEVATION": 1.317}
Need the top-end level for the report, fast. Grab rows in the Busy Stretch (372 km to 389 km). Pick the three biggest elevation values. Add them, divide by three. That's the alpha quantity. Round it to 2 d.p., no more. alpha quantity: 1.50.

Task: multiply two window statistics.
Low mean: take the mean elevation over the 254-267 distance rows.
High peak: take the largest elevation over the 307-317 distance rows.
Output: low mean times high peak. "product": 2.84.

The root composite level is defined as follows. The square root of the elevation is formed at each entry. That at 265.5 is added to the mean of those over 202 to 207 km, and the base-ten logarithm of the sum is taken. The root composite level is 0.402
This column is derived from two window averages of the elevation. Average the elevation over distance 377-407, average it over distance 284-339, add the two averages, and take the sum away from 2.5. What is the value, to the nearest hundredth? -0.76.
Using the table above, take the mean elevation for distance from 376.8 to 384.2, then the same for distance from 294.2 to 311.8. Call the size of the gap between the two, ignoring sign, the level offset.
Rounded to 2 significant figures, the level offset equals 0.43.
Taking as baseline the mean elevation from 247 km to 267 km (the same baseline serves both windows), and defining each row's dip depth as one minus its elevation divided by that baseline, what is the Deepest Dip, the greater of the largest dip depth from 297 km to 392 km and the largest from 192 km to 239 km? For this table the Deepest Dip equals 0.35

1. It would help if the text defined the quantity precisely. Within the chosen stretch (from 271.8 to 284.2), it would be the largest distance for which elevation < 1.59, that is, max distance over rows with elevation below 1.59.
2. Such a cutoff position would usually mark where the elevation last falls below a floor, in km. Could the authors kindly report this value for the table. 278.0 km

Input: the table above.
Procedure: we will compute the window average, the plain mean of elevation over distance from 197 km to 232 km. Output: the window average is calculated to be 1.54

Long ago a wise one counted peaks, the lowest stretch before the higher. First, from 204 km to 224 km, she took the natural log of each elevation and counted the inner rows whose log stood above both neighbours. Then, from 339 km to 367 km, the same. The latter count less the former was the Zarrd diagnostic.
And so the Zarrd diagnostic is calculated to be 1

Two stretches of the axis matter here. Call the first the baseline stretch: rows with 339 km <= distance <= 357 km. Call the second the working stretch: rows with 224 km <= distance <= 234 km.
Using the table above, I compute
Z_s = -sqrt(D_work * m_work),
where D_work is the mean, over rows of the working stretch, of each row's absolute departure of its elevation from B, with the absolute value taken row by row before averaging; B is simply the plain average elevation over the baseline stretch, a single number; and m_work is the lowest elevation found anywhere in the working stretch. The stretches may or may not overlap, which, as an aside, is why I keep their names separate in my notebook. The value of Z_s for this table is -0.21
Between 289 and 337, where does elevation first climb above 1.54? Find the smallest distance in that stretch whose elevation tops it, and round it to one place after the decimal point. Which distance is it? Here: 290.5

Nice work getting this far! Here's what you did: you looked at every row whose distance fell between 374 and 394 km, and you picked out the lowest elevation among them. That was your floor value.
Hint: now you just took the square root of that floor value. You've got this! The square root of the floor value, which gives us 1.04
